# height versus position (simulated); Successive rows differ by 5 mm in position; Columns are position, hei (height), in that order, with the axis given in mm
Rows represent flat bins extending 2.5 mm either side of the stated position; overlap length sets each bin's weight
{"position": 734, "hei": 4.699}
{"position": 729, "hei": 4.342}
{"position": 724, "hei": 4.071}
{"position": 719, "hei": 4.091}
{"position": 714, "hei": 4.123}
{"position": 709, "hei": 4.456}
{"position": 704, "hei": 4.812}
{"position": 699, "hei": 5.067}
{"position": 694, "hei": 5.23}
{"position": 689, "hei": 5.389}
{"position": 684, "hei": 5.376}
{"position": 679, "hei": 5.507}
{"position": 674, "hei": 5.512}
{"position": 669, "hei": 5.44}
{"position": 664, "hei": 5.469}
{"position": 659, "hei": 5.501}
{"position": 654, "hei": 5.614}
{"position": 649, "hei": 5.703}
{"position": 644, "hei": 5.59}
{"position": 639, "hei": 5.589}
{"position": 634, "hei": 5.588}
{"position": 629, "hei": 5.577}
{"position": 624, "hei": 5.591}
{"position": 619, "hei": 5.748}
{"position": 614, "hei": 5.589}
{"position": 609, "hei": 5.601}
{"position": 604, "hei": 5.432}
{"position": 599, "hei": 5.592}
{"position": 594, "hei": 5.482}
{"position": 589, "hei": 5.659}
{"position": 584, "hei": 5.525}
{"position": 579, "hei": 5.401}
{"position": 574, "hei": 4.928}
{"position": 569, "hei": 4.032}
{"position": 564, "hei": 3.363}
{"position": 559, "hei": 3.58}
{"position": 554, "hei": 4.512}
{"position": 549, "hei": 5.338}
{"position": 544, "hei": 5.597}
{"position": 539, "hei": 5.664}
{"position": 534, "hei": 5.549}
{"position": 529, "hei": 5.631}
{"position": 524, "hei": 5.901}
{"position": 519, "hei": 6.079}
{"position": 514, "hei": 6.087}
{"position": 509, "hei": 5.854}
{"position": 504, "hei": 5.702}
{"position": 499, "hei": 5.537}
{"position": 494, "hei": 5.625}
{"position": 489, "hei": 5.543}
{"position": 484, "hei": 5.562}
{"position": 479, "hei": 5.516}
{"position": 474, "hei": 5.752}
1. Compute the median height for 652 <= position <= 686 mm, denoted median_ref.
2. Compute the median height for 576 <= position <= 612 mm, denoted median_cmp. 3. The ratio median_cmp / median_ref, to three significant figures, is 1.00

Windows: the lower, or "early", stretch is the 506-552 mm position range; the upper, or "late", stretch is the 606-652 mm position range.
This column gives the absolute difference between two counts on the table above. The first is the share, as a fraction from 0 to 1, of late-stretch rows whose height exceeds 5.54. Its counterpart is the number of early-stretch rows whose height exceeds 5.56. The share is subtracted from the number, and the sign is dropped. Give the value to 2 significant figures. 6.0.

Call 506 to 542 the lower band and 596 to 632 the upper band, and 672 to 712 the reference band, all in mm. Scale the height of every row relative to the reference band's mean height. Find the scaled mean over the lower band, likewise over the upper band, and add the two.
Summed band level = 2.21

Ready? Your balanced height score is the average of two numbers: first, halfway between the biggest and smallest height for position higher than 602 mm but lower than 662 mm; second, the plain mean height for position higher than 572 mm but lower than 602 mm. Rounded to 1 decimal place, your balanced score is 5.5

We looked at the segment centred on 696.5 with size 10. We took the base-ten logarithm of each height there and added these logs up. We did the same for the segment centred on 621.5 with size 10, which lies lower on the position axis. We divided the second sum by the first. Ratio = 1.1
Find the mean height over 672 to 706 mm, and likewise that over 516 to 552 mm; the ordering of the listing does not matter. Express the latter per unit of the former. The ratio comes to 1.08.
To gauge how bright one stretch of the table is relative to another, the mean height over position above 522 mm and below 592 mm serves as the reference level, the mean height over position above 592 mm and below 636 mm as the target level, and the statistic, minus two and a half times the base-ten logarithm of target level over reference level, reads -0.11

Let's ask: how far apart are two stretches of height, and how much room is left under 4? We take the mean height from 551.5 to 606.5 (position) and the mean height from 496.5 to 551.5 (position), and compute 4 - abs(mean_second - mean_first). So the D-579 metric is 3.1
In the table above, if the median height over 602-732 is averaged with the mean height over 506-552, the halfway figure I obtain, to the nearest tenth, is 5.6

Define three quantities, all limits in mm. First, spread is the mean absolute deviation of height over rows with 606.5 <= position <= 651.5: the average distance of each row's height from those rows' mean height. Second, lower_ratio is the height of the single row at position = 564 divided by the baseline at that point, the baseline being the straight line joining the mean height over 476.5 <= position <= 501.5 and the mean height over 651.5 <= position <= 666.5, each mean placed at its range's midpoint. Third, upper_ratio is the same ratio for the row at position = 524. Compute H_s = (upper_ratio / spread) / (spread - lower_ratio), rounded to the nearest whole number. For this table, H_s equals -40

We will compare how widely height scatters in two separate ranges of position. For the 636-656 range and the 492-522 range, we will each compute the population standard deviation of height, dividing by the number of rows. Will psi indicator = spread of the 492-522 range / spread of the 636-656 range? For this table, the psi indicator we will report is 4.6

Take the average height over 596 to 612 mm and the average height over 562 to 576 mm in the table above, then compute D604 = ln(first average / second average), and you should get 0.30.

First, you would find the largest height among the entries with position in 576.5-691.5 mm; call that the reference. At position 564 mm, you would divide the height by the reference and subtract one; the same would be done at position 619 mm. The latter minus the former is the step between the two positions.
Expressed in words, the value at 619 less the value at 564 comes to 0.41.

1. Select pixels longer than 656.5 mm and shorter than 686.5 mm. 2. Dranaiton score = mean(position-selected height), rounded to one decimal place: 5.5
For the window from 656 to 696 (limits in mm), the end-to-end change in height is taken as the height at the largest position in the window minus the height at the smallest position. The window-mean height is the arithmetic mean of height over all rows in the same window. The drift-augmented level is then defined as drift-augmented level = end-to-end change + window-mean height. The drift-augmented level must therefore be 5.2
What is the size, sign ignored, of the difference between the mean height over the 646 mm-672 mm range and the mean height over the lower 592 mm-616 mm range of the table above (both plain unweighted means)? 0.01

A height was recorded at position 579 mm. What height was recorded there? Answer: 5.401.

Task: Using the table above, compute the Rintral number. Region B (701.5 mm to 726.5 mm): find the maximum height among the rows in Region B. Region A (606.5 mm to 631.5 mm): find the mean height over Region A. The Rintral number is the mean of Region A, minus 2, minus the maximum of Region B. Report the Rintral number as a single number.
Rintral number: -1.19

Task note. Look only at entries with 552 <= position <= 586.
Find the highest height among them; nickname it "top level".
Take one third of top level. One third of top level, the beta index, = 1.84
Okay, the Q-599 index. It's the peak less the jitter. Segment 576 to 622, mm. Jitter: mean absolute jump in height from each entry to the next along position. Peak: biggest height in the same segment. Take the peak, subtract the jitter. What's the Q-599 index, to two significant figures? 5.6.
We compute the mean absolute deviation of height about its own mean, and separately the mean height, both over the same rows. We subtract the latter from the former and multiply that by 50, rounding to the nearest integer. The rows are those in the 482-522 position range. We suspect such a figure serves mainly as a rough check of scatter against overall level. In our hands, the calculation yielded -278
